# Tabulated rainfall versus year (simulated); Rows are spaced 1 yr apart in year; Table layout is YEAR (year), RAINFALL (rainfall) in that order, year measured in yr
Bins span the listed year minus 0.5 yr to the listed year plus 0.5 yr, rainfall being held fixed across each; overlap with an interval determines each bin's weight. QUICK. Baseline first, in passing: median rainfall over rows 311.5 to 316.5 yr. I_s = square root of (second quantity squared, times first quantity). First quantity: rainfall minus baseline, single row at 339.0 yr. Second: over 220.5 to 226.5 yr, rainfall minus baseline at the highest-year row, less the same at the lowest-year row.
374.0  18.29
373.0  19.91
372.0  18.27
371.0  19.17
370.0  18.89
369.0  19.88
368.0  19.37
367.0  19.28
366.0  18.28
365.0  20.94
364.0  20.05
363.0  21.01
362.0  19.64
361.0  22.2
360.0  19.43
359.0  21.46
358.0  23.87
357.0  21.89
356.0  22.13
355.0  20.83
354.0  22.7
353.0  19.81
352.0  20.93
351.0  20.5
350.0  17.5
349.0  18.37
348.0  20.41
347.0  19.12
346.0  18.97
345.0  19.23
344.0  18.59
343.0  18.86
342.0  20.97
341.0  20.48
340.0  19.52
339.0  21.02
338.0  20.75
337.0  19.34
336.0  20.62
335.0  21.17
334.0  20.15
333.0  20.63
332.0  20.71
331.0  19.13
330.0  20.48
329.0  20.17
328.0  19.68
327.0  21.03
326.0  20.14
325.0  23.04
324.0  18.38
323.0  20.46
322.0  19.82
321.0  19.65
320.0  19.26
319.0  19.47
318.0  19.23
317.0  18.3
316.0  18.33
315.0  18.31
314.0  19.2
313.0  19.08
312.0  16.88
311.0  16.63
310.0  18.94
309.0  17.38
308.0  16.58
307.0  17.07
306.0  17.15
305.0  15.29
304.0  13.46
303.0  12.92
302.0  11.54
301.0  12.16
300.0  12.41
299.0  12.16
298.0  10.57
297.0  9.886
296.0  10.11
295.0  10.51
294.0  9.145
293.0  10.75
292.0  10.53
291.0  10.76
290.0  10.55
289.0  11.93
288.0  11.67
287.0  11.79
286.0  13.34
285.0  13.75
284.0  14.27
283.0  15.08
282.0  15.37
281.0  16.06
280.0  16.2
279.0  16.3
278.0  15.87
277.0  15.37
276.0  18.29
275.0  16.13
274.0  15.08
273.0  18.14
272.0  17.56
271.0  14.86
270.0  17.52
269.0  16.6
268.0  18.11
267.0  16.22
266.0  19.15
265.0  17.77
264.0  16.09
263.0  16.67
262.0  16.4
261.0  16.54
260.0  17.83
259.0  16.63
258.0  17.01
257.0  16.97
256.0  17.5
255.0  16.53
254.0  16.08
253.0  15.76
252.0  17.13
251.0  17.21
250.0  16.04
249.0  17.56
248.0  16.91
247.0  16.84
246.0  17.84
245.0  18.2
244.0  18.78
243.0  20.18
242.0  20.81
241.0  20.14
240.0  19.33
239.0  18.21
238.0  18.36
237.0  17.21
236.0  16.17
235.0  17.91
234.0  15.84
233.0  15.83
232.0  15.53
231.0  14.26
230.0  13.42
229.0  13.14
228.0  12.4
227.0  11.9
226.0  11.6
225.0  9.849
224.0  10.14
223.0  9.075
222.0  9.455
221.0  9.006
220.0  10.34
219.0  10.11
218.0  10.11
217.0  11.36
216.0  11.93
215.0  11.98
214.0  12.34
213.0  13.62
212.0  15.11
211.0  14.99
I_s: 4.3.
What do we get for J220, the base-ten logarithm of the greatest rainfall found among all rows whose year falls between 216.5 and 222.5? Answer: 1.06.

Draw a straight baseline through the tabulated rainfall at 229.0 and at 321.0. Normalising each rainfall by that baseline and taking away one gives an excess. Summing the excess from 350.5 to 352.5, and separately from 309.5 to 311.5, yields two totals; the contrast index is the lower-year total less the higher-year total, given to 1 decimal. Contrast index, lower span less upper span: 0.0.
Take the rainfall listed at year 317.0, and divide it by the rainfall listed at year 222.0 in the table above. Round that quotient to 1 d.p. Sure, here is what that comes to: 1.9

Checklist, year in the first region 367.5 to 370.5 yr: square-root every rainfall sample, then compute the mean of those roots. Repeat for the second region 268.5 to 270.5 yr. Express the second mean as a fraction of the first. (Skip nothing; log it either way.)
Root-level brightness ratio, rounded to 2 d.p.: 0.94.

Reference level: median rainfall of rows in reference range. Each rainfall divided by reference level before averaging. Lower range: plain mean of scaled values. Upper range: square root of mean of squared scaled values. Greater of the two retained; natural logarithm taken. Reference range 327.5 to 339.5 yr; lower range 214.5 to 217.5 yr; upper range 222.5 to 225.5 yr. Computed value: -0.56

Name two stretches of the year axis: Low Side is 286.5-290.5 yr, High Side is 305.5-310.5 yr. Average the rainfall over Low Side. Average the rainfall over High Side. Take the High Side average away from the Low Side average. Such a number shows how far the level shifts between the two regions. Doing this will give -5.9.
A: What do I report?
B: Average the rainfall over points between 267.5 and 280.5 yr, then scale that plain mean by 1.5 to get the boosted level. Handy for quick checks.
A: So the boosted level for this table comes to 24.9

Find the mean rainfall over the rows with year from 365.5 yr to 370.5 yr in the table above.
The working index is 19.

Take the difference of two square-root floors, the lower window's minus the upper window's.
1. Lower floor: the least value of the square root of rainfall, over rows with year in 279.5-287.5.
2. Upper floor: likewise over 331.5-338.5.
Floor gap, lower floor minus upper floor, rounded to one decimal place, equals -1.0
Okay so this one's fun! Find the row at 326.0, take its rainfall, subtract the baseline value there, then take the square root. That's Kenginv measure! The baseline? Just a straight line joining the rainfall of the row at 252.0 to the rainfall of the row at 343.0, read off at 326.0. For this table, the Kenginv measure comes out 1.3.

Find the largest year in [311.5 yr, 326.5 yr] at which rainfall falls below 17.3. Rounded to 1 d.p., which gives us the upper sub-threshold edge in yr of 312.0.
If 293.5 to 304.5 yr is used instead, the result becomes 304.0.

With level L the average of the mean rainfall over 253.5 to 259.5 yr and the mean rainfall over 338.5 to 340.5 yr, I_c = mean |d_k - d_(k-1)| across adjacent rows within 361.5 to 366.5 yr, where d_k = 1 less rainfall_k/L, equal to 0.079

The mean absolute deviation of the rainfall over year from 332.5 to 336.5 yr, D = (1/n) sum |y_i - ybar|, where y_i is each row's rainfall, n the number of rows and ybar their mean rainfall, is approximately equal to 0.3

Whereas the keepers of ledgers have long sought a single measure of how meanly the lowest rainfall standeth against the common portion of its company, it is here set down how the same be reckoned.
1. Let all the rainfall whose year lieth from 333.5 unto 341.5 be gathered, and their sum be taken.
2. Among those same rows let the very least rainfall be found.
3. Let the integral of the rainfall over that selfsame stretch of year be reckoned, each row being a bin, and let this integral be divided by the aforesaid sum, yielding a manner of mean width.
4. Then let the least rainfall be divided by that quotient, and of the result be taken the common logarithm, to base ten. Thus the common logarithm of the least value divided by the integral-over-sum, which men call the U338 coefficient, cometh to 1.29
